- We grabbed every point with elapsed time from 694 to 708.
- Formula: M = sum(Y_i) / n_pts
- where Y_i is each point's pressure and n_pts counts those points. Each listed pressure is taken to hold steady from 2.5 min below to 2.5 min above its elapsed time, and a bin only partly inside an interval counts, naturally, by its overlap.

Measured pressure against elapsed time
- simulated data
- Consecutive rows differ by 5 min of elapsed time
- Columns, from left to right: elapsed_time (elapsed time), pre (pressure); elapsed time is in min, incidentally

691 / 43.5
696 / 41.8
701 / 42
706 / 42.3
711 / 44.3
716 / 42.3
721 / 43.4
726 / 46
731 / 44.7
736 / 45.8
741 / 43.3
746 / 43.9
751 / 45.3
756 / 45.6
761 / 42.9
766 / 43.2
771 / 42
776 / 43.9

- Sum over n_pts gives 42.0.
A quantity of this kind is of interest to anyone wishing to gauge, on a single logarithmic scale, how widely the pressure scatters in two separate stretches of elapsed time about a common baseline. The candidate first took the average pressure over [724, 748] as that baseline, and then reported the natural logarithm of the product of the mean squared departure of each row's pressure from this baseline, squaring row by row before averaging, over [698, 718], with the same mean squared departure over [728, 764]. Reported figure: 1.8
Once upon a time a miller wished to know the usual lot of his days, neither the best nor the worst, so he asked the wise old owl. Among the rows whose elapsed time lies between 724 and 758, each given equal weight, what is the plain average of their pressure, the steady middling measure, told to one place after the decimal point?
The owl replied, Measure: 44.9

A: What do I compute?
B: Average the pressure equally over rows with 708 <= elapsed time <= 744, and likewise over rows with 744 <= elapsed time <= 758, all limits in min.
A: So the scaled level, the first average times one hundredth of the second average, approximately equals 19.9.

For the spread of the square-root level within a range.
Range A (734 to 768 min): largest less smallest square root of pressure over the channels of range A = 0.22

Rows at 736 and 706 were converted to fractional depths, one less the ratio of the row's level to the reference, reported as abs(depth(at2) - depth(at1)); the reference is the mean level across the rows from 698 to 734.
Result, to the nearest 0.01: 0.08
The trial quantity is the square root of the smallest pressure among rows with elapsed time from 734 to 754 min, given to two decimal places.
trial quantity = 6.58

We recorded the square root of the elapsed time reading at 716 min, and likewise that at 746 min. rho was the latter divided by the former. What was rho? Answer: 1.02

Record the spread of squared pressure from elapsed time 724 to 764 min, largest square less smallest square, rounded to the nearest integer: 276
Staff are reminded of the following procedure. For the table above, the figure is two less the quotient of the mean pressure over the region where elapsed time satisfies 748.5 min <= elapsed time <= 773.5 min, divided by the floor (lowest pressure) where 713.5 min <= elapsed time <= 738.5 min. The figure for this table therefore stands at 0.965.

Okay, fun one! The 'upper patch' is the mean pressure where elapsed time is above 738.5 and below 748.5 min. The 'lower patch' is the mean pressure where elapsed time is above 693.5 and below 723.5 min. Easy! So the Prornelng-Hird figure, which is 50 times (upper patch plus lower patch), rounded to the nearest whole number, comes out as 4314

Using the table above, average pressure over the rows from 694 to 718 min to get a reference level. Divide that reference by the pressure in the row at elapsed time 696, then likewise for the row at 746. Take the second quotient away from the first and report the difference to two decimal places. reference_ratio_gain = 0.05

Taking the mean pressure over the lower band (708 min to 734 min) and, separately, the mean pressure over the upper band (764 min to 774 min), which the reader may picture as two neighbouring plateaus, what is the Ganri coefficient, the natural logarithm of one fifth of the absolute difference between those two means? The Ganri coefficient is -1.2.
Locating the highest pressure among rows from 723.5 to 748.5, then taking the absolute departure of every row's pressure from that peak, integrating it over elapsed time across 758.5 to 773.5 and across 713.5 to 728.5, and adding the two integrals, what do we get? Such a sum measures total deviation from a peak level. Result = 81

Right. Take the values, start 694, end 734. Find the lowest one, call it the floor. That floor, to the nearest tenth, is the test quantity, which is 41.8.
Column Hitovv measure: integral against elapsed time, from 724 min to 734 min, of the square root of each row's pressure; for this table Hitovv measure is 67.3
